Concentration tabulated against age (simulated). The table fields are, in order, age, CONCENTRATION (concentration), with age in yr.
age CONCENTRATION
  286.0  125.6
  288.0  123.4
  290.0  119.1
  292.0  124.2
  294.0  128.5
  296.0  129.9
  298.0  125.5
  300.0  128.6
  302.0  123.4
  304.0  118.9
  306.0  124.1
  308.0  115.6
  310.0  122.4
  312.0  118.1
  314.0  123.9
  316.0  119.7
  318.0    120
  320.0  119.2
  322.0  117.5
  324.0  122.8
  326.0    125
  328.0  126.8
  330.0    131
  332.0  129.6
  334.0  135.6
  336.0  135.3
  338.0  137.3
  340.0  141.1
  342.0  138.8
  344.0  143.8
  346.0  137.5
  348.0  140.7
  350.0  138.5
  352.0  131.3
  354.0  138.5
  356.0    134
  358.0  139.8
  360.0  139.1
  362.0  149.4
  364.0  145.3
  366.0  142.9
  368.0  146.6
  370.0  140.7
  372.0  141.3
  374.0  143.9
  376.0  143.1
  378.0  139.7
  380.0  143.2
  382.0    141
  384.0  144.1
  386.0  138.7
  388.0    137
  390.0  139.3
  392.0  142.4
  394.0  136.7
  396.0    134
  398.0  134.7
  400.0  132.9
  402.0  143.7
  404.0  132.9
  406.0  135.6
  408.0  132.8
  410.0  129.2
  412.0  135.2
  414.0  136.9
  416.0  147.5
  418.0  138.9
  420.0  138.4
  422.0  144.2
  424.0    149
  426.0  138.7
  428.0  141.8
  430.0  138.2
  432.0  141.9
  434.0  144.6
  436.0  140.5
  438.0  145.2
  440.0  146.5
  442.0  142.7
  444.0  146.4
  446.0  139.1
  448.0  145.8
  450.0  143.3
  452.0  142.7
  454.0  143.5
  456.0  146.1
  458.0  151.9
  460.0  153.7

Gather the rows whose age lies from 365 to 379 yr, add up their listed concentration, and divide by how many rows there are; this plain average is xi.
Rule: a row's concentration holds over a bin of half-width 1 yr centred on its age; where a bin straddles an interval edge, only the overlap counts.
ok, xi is 143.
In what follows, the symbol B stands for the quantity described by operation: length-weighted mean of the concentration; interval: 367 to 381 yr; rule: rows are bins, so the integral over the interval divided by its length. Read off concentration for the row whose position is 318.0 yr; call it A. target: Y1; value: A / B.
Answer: 0.84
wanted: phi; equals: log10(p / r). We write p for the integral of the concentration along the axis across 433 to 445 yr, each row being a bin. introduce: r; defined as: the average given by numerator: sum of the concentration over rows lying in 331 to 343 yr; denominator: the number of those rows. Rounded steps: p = 1732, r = 136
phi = 1.10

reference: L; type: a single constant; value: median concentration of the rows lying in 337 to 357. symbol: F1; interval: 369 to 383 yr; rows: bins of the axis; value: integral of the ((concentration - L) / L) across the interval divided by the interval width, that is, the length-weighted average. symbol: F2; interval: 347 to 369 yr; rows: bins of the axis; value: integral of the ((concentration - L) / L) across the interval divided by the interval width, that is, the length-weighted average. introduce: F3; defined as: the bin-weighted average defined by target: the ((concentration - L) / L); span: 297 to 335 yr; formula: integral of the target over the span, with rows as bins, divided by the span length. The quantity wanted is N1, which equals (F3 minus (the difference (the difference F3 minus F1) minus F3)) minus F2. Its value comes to -0.10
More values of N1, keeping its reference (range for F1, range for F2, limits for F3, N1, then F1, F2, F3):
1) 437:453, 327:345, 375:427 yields 0.06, 0.039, -0.02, 0.002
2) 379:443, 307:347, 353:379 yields 0.11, 0.008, -0.08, 0.024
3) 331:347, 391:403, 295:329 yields -0.12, -0.008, -0.01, -0.116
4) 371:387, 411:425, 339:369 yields 0.02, 0.024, 0.02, 0.014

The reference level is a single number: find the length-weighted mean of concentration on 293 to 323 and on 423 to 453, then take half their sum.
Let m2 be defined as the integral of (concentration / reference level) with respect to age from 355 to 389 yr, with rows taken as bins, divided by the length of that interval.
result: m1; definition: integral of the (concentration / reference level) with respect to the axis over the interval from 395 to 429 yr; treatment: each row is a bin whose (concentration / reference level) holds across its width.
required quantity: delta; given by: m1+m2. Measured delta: 36.4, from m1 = 35.4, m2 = 1.07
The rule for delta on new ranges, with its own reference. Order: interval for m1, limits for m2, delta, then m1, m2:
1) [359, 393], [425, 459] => 37.5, 36.4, 1.08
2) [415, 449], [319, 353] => 37.6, 36.6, 1.00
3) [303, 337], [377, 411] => 32.8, 31.7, 1.04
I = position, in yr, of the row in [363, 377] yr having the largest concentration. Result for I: 368.0 yr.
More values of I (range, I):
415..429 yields 424.0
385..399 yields 392.0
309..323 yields 314.0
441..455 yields 444.0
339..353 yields 344.0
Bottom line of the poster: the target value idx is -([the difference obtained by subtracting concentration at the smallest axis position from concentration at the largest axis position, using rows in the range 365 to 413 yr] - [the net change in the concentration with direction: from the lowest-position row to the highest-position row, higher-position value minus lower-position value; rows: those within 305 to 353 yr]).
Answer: 15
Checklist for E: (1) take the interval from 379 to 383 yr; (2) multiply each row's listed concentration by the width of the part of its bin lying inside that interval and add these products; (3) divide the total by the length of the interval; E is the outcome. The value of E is 142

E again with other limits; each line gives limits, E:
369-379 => 142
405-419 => 137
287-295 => 124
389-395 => 139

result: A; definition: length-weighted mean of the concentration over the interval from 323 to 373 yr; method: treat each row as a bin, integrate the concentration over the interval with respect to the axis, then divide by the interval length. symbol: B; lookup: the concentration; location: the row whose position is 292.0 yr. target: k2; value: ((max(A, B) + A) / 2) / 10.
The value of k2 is 13.7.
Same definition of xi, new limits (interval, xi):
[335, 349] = 139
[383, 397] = 139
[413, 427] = 142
